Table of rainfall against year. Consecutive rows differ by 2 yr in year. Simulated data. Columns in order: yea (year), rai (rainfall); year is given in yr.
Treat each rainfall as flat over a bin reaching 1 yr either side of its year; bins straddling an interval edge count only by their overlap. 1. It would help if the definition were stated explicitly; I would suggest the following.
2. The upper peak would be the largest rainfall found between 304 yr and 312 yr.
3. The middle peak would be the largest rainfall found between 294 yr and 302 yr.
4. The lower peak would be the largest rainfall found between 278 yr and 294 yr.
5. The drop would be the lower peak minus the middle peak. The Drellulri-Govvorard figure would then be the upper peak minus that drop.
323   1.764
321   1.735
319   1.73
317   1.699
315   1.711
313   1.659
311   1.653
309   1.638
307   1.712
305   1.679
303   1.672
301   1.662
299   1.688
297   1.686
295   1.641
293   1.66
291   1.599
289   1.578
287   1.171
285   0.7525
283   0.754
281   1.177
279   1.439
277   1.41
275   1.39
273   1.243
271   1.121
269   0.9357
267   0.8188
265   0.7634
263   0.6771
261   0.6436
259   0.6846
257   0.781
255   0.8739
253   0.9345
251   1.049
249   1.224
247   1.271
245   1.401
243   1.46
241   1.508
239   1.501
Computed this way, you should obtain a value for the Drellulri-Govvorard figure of 1.7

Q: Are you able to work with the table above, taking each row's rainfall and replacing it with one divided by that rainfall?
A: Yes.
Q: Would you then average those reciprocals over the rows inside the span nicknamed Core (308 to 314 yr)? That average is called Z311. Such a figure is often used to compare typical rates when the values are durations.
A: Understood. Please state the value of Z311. 0.61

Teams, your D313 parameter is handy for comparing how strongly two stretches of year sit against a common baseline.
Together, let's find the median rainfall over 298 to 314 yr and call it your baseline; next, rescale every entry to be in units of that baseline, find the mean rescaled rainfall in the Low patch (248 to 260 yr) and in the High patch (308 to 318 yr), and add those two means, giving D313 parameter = 1.6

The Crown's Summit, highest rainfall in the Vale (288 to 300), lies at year 299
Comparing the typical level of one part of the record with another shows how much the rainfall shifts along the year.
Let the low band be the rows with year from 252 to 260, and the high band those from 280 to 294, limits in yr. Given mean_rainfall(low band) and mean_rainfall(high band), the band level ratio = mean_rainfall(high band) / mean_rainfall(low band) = 1.52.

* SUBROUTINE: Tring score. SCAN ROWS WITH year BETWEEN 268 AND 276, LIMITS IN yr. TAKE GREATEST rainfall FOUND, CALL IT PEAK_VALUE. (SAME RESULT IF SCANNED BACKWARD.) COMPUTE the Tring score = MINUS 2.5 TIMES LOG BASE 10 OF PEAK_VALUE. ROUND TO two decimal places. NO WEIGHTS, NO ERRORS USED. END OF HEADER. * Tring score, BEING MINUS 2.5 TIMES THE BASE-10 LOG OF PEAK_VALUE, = -0.36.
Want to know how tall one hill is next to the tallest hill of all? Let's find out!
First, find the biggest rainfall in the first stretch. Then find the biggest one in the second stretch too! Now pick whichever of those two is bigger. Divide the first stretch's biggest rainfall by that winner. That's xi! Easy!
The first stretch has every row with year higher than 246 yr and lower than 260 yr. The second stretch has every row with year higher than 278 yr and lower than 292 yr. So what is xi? 0.79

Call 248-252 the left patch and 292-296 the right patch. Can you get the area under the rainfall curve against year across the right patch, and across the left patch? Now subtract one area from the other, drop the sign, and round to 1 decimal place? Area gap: 2.1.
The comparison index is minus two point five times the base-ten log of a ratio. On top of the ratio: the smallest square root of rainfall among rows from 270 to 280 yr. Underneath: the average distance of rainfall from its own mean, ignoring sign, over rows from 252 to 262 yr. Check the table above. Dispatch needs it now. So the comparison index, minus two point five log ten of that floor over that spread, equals -2.6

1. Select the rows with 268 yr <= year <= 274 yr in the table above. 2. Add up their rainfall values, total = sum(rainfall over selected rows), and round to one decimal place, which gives 3.3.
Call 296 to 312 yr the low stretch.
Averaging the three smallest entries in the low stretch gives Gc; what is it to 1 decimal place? 1.7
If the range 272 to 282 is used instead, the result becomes 1.3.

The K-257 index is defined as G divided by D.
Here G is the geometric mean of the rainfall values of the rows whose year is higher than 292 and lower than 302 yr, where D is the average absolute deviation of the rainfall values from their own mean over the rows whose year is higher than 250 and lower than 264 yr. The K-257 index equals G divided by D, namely 13.3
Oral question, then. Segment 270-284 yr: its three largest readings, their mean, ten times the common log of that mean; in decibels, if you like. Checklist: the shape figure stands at 1.5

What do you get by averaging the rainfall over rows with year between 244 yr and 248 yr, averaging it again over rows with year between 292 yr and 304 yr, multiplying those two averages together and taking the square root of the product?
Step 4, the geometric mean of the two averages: 1.5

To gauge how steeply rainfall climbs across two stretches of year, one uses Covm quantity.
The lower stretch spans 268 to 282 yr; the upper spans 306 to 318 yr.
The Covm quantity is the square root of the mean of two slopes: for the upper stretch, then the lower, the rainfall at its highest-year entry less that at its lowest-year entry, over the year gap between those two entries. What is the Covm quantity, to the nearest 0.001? 0.097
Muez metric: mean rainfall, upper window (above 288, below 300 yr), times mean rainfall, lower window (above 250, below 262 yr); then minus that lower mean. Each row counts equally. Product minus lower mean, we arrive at 0.53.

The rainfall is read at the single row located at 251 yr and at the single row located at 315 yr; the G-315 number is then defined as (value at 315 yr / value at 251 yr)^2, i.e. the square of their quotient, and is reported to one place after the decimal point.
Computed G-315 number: 2.7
